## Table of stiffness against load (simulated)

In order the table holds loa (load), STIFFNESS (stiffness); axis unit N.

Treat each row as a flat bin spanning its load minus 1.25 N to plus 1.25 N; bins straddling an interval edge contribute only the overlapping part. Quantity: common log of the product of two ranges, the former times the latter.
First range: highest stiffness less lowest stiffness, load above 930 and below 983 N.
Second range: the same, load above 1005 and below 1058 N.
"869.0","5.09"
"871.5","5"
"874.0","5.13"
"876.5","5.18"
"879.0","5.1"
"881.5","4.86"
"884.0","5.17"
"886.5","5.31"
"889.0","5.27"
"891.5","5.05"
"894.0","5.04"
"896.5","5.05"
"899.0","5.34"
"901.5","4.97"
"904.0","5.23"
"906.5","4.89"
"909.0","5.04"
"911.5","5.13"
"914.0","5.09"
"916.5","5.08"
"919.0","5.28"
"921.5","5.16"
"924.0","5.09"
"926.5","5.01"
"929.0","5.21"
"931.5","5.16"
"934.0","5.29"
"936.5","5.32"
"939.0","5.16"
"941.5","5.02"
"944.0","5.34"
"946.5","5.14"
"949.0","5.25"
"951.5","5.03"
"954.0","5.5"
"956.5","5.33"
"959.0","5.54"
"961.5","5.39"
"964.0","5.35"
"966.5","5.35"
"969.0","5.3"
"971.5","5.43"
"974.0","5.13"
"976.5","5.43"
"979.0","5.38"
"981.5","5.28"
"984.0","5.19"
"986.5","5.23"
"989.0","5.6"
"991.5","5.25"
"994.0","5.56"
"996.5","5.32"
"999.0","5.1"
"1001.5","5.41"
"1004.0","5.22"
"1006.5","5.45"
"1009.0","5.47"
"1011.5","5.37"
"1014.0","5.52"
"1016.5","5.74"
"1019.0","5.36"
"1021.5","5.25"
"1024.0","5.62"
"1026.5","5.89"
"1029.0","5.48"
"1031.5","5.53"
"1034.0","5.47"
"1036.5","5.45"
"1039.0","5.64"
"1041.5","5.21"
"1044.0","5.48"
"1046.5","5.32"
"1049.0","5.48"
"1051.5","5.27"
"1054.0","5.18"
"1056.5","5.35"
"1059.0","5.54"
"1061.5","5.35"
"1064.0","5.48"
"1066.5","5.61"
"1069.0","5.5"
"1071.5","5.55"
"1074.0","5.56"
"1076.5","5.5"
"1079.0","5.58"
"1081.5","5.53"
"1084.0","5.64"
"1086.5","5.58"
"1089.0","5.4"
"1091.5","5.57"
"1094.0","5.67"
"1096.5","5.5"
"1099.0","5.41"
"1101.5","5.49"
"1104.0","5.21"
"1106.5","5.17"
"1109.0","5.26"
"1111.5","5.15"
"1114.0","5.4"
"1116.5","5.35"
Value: -0.43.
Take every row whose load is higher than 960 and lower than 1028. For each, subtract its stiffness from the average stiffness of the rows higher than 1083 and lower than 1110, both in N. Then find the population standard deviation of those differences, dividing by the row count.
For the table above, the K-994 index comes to 0.18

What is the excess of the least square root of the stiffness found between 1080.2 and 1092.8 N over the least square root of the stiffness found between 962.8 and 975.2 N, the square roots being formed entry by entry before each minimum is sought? 0.06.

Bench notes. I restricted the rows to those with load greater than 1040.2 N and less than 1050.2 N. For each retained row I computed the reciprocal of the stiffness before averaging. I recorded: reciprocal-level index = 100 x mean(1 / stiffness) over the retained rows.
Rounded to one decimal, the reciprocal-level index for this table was 18.6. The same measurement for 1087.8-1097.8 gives 18.1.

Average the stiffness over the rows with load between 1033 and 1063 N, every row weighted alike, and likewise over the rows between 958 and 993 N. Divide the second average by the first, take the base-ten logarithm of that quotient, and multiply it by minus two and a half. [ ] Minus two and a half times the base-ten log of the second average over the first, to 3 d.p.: 0.010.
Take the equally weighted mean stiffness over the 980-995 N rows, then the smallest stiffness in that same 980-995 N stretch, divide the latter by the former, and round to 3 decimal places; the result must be 0.970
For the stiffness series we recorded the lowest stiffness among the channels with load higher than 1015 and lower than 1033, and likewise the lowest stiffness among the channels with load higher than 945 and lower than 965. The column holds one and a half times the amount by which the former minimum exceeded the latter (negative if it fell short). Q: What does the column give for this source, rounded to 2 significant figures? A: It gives 0.33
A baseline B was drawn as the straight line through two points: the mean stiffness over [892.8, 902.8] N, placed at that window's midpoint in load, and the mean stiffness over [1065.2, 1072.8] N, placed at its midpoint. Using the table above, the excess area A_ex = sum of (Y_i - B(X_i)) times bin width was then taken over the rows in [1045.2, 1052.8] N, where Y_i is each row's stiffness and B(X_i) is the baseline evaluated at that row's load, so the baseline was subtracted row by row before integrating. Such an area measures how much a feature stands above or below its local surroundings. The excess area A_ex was -1.1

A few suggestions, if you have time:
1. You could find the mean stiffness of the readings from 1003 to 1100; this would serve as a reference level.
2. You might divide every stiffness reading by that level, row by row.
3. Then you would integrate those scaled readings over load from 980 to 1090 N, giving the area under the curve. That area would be 109 N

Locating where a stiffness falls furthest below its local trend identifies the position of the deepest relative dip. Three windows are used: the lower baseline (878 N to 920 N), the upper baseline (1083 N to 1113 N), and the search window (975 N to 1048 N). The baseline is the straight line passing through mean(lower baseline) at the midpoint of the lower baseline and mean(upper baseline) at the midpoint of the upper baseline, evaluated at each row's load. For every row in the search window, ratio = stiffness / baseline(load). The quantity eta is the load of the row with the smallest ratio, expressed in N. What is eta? 999.0 N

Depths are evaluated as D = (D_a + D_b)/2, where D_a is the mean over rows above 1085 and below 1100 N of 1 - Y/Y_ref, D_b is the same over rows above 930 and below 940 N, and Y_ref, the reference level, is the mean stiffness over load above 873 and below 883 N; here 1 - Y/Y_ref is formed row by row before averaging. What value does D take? -0.061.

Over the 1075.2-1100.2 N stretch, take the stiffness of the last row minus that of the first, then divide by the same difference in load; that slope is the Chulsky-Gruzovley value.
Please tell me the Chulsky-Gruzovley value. -0.0040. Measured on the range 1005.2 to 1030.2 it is 0.0013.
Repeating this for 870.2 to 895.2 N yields 0.0018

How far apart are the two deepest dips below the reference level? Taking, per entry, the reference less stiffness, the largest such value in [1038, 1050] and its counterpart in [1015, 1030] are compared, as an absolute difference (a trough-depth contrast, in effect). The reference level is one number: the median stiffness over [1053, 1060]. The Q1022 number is 0.04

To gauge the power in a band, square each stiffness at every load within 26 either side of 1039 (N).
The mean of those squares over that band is 29.8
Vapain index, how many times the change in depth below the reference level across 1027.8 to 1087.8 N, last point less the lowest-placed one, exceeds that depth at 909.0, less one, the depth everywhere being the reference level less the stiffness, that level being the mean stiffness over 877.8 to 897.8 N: -2.5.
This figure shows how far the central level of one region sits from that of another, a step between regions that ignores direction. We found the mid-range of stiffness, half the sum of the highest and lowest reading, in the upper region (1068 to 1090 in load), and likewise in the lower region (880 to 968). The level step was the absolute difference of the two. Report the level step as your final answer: 0.32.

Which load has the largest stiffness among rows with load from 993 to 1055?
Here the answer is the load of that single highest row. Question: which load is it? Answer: 1026.5 N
